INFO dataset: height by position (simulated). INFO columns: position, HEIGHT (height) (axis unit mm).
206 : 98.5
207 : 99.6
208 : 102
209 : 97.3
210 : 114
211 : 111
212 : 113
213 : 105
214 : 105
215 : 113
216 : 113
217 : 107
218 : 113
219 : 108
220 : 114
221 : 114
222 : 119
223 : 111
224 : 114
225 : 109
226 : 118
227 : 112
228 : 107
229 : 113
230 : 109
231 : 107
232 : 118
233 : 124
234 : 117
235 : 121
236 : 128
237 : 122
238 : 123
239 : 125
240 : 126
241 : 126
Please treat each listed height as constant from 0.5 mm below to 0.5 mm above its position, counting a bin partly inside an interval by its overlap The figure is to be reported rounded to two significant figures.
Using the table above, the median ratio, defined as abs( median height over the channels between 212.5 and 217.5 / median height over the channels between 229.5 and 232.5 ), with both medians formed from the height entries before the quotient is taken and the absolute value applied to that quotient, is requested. 0.98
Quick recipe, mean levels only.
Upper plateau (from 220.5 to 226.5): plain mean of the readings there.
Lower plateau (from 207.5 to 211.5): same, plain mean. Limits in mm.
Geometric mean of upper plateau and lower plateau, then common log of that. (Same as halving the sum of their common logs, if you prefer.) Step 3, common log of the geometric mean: 2.04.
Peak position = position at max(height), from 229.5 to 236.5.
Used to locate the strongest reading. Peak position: 236 mm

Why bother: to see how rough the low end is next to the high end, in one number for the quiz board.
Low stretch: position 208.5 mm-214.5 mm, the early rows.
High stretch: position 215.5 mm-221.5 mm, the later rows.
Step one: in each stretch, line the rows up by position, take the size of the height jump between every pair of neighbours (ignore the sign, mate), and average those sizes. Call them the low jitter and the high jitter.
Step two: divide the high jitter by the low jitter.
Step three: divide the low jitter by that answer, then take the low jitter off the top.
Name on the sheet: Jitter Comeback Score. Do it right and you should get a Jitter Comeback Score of 1.7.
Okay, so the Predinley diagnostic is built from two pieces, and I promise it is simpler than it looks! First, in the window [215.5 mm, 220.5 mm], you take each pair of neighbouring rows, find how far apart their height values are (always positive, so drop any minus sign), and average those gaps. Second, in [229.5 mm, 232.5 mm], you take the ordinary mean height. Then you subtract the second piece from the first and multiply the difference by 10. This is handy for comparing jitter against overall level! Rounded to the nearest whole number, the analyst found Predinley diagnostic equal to -1056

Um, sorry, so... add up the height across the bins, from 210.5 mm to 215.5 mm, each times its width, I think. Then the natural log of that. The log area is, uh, 6.304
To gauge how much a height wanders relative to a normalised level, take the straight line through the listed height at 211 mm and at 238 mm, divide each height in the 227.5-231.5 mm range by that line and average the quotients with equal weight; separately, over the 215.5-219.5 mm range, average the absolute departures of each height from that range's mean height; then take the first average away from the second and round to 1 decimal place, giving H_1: 1.8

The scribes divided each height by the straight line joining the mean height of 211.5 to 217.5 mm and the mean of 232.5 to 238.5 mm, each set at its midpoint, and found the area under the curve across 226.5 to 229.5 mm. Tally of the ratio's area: 2.8 mm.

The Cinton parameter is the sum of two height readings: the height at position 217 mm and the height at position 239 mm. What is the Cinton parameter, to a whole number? 232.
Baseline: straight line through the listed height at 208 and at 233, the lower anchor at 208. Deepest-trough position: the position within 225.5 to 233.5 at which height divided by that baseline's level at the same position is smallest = 231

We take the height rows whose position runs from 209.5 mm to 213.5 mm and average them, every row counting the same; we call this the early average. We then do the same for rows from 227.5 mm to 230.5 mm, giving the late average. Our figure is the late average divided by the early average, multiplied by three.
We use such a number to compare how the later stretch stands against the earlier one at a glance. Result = 2.97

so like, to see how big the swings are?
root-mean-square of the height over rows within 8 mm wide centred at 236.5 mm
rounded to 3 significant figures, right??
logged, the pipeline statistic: 123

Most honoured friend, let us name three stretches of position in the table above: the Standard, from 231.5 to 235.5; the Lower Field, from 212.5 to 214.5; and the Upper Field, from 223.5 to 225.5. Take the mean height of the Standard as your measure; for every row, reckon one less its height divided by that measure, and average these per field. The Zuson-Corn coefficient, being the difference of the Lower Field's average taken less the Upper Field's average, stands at 0.054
